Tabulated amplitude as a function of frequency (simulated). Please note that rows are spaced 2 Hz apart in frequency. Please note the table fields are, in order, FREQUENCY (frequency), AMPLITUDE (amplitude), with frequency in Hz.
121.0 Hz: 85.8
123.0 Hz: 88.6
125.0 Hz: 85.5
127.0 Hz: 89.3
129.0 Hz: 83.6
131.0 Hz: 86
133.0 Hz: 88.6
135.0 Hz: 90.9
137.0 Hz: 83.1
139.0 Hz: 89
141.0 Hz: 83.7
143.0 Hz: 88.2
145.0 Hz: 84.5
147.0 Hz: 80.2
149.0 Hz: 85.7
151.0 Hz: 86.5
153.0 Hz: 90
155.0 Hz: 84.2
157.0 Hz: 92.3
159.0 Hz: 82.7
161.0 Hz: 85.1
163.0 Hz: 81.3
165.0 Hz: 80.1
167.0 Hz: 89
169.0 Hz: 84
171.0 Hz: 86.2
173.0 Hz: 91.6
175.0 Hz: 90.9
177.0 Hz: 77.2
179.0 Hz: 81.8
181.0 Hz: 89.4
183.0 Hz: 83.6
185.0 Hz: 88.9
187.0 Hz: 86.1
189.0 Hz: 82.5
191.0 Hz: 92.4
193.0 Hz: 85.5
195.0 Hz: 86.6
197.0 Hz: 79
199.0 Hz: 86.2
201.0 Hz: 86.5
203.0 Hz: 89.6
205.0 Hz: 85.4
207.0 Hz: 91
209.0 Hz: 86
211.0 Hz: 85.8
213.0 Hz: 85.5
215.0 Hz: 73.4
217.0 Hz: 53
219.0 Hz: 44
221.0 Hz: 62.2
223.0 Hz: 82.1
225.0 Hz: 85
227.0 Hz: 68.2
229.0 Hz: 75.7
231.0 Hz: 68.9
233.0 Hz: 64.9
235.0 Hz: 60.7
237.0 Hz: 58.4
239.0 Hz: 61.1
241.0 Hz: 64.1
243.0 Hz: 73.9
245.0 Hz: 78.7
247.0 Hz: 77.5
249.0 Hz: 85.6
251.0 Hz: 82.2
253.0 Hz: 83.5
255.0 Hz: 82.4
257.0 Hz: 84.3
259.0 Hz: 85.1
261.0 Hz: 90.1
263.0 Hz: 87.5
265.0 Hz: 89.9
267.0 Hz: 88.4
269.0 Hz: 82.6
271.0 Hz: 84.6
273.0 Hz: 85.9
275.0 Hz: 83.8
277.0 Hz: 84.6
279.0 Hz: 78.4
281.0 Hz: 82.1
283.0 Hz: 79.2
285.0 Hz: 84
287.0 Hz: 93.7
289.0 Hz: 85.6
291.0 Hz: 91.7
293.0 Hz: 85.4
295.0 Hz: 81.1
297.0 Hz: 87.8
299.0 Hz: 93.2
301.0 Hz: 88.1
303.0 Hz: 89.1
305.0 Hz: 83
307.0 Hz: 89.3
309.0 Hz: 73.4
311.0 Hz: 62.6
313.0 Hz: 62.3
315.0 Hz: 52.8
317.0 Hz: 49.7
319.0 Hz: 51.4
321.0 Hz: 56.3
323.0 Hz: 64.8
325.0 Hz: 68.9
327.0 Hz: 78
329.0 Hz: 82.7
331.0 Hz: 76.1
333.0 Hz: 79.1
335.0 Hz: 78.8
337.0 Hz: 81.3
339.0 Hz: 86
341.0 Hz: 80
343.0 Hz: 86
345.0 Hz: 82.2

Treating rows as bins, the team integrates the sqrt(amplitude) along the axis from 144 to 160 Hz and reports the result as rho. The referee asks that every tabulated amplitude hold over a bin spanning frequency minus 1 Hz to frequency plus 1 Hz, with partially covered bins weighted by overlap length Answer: 148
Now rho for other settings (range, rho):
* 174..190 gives 148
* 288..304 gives 150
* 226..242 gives 129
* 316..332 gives 129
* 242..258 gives 144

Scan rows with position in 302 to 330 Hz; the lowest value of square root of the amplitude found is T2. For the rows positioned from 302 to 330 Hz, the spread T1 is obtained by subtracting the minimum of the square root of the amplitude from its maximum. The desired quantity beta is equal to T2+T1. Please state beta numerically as 9.45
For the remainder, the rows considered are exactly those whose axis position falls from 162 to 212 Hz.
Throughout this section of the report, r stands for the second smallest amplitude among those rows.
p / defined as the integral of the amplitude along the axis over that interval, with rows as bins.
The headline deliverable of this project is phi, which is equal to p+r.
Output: 4372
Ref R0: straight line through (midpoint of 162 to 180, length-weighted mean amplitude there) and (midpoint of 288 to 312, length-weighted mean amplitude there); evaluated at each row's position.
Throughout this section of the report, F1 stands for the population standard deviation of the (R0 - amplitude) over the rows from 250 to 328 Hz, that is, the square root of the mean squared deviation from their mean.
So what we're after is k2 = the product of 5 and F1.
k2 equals 59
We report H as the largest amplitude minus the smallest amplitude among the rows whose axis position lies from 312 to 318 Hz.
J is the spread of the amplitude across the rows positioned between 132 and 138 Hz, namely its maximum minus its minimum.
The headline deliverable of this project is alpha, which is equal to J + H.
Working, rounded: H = 12.6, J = 7.8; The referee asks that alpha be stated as 20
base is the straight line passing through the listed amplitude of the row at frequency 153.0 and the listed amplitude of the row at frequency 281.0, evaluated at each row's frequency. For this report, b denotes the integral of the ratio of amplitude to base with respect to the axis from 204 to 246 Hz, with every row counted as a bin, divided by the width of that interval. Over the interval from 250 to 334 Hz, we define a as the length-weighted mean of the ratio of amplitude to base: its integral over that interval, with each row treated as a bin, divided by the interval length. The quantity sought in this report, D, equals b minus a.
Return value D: -0.14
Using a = 0.98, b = 0.839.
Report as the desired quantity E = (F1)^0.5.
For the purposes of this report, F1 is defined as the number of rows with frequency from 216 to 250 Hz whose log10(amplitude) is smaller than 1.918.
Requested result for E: 3.87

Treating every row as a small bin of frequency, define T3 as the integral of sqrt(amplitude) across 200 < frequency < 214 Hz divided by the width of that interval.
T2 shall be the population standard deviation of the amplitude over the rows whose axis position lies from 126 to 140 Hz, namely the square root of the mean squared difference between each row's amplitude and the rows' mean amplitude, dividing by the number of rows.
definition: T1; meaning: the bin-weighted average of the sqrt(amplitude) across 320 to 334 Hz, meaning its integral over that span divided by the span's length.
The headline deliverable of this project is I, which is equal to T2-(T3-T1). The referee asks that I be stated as 2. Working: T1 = 8.49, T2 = 3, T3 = 9.3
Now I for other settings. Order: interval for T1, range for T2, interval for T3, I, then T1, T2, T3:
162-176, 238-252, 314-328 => 10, 9.28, 8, 7.7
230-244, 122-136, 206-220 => 2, 8.03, 2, 8.5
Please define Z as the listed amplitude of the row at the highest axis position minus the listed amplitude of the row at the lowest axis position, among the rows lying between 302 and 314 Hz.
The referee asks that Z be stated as -27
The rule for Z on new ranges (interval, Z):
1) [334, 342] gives 1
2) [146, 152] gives 6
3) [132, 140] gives 0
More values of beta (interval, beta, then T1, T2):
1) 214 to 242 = 9.22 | 2.6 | 6.6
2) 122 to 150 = 9.53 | 0.6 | 9.0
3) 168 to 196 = 9.61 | 0.8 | 8.8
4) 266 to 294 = 9.68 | 0.8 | 8.9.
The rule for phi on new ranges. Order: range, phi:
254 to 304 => 4376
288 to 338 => 3836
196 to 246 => 3752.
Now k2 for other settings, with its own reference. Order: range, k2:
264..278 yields 12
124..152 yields 14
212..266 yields 61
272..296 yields 22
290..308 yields 18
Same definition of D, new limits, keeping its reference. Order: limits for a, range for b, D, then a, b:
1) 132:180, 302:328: -0.11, 0.95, 0.847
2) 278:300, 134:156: -0.10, 1.05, 0.950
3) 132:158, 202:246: -0.11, 0.96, 0.848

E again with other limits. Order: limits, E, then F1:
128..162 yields 1.41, 2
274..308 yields 2.00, 4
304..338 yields 3.87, 15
